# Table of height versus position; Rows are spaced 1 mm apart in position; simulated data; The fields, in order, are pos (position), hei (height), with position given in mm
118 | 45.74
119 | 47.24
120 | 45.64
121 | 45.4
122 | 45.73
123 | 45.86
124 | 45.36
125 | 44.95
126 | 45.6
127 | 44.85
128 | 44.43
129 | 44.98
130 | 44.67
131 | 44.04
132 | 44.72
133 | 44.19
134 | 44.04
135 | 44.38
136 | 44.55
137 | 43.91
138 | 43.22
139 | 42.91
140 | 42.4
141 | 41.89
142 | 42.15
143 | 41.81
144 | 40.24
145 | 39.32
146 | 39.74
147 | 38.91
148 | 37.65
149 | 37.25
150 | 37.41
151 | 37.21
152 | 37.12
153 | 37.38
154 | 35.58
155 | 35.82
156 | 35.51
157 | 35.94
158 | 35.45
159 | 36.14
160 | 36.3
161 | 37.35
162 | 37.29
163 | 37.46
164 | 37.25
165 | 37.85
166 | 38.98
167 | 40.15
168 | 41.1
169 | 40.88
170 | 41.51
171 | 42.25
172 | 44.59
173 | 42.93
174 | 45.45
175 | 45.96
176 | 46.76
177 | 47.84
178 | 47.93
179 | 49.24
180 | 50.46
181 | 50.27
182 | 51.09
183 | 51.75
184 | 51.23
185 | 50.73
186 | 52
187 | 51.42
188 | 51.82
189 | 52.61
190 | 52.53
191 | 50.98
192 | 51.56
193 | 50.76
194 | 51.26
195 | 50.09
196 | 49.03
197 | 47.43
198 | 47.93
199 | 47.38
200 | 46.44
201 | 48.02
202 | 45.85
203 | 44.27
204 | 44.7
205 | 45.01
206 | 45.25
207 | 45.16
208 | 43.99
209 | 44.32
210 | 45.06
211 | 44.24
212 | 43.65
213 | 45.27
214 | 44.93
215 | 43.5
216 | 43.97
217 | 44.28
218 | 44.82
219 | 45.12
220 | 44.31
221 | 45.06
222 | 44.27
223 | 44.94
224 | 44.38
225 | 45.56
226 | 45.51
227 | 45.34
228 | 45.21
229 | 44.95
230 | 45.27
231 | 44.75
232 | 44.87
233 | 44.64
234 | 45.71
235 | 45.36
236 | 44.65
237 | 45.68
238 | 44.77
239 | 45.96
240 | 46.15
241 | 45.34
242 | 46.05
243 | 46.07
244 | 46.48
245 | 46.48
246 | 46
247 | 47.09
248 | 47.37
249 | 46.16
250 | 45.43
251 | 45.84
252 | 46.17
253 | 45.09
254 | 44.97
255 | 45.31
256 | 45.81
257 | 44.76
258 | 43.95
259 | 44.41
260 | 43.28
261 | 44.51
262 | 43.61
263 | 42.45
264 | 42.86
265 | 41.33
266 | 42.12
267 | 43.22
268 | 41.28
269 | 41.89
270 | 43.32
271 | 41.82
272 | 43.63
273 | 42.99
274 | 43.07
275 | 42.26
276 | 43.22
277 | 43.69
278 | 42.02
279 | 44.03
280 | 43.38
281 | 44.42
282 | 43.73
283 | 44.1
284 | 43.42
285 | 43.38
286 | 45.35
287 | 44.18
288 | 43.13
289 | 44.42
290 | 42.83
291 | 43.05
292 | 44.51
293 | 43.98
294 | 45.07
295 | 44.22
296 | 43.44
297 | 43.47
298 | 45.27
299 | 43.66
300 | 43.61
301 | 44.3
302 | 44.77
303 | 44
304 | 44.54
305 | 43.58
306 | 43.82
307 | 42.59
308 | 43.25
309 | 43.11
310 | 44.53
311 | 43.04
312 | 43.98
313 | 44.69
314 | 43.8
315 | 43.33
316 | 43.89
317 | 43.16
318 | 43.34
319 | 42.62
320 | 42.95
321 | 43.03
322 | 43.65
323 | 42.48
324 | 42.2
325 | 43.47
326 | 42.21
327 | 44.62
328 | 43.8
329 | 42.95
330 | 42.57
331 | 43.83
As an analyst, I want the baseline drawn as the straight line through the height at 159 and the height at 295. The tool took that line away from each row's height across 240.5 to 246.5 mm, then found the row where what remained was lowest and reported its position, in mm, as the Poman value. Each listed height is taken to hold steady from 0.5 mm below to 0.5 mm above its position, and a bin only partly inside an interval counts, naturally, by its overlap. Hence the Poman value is 241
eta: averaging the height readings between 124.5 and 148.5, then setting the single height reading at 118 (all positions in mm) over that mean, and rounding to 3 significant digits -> 1.07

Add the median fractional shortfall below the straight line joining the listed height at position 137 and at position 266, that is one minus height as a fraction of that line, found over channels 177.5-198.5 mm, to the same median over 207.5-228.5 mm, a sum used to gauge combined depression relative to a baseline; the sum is -0.23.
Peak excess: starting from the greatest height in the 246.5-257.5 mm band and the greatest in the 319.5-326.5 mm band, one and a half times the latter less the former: 18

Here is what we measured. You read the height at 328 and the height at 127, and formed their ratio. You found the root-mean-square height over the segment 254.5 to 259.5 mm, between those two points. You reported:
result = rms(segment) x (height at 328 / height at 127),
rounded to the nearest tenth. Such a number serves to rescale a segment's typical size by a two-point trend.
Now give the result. 43.8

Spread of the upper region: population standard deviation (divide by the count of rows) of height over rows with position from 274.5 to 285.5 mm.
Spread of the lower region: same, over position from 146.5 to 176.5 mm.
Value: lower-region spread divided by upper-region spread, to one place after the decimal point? 4.7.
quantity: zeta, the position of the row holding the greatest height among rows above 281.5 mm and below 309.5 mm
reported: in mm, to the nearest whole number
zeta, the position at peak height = 286 mm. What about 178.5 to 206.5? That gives 189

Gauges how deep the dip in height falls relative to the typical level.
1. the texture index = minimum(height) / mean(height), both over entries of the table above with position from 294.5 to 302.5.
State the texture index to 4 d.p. 0.9852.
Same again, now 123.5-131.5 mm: 0.9817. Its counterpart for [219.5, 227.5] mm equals 0.9855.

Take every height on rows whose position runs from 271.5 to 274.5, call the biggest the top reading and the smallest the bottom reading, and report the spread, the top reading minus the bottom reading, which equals 0.64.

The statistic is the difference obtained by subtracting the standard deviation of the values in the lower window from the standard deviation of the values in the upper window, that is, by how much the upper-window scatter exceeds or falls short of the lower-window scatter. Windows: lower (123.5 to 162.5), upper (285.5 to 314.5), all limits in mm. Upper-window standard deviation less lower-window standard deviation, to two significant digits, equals -2.9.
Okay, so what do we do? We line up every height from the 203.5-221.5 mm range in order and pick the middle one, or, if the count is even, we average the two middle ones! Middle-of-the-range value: 45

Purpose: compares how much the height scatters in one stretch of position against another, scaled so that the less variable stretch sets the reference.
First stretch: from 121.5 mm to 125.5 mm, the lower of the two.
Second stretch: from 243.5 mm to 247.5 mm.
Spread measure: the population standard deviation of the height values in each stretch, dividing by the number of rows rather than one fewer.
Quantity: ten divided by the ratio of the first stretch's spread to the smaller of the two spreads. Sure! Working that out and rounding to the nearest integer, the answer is 10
